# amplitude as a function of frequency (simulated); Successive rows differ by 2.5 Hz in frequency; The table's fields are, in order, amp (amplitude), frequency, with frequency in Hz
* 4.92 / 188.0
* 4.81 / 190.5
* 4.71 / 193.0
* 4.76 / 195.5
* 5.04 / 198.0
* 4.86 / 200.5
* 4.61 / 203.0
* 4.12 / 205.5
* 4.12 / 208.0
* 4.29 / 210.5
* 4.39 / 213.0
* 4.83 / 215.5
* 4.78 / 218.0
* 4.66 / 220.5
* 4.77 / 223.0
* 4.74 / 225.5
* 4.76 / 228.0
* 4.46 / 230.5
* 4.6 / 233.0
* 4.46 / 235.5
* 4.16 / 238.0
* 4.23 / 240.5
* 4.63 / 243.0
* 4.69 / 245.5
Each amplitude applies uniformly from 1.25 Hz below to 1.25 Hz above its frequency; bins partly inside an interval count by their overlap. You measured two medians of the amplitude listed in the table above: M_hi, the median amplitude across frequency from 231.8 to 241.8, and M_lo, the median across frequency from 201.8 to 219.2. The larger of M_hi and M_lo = 4.39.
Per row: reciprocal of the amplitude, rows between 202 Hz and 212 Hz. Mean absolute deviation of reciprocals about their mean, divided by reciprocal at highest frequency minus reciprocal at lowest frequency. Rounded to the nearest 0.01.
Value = 0.55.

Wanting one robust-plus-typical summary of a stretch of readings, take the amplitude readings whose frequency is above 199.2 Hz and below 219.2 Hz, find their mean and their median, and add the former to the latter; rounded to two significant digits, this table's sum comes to 9.0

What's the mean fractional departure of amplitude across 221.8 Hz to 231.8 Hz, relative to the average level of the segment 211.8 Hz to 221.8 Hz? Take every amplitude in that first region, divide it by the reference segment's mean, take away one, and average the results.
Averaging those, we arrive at 0.00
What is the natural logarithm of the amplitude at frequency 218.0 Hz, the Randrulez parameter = 1.56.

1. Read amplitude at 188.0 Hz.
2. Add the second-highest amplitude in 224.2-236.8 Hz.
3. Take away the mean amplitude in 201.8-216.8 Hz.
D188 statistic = 5.27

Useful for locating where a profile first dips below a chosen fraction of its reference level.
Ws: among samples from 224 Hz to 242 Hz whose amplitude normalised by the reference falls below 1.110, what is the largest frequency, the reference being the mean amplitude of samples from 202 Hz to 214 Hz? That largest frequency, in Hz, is 240.5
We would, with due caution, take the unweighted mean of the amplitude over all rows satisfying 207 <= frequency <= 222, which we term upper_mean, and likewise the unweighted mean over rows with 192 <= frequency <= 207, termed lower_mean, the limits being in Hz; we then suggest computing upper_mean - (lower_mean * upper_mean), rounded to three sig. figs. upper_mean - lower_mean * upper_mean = -16.6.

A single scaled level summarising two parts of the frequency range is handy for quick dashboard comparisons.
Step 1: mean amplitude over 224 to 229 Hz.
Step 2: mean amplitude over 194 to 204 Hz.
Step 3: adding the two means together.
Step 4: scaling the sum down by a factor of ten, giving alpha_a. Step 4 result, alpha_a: 0.957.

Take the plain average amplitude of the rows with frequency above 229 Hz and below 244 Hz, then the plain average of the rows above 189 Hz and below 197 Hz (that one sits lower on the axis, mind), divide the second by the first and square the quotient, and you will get 1.16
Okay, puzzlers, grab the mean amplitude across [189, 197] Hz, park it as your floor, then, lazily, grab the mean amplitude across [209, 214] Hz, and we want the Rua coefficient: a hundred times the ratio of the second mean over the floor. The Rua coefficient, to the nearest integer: 91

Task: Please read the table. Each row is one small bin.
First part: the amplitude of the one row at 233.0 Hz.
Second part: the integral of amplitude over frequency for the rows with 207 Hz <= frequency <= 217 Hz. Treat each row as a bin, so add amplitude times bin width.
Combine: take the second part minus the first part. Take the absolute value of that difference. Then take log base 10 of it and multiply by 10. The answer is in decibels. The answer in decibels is 16.0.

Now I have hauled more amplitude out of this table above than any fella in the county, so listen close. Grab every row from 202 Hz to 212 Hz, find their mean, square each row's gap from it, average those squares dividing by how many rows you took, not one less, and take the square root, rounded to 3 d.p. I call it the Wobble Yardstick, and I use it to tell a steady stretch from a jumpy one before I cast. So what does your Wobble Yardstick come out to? 0.200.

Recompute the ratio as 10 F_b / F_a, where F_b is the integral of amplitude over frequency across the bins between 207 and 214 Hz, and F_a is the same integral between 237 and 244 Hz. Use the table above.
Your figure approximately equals 9.8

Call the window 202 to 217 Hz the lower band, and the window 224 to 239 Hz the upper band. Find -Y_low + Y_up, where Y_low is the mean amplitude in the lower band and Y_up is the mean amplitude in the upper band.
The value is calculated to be 0.14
